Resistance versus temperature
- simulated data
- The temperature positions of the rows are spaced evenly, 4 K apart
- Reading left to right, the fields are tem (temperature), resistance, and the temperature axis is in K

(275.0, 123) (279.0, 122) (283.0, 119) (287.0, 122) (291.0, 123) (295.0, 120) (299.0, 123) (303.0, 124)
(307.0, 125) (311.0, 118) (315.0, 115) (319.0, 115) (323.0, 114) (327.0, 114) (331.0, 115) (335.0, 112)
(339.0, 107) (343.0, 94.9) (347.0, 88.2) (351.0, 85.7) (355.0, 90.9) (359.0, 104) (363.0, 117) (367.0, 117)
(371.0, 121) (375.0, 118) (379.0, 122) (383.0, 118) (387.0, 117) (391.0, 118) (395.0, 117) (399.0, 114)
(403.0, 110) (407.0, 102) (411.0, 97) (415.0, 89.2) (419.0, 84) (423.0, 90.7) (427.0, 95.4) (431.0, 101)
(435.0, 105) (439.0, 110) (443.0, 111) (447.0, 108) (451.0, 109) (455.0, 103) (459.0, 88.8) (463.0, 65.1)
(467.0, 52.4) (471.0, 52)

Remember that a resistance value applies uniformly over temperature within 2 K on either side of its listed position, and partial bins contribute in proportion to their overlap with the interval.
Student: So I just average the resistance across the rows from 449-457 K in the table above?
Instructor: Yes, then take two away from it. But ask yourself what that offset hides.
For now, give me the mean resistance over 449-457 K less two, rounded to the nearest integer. 104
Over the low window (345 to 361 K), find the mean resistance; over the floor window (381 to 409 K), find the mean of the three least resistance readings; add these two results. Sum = 201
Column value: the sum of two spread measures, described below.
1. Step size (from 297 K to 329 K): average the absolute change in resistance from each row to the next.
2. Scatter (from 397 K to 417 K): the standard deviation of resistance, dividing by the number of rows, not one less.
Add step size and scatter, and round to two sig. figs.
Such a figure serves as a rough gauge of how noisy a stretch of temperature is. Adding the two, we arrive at 11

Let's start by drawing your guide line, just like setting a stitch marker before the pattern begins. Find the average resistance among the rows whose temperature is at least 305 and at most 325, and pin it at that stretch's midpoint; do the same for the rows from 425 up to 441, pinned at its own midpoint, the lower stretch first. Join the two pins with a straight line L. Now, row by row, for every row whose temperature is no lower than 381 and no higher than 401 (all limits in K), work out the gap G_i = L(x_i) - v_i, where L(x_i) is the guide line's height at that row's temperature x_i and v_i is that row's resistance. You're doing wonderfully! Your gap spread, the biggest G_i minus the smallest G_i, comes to 3.0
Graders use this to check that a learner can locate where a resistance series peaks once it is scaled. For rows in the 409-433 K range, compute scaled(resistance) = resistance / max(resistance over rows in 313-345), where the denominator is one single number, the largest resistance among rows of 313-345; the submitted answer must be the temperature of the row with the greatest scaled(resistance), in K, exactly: 431.0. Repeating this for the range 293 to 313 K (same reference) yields 307.0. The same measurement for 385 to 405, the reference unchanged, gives 391.0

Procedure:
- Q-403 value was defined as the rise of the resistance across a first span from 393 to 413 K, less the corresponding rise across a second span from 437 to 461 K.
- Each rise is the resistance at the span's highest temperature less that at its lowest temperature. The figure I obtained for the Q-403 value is 1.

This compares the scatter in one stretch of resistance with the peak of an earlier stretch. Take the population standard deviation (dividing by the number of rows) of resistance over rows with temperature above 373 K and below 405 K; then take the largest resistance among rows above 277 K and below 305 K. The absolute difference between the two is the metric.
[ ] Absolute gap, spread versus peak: 121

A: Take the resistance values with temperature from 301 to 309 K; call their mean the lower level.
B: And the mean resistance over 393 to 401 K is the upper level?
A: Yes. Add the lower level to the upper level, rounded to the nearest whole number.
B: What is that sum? 240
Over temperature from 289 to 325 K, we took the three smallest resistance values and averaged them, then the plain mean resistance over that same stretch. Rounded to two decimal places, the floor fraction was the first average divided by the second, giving 0.96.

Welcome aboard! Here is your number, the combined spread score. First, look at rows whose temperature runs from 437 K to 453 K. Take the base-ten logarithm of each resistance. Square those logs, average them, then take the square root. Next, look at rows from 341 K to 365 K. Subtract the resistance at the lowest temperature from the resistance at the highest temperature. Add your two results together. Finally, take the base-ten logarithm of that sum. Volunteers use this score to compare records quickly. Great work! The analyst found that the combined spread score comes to 1.4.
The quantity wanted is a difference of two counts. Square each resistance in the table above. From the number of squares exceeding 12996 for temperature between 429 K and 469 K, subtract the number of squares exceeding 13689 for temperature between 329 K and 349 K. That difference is 0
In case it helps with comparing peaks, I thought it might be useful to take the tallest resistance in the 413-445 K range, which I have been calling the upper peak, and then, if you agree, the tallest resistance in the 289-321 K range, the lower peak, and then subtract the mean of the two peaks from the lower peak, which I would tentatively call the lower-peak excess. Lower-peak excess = 7.00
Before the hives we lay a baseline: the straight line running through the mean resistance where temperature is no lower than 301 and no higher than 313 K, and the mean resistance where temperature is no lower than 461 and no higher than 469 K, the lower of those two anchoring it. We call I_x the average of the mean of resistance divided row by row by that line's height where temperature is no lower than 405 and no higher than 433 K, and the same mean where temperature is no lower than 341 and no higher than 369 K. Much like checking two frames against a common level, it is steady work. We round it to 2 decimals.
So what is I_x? 1.10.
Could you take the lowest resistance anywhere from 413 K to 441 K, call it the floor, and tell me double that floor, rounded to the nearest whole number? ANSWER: 168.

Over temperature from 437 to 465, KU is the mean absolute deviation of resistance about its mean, 13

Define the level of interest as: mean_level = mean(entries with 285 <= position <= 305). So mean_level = 122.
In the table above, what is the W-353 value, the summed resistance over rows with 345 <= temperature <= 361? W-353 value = 369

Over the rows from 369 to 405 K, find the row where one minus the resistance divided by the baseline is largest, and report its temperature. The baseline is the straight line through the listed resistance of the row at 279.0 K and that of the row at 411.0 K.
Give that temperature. 403.0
